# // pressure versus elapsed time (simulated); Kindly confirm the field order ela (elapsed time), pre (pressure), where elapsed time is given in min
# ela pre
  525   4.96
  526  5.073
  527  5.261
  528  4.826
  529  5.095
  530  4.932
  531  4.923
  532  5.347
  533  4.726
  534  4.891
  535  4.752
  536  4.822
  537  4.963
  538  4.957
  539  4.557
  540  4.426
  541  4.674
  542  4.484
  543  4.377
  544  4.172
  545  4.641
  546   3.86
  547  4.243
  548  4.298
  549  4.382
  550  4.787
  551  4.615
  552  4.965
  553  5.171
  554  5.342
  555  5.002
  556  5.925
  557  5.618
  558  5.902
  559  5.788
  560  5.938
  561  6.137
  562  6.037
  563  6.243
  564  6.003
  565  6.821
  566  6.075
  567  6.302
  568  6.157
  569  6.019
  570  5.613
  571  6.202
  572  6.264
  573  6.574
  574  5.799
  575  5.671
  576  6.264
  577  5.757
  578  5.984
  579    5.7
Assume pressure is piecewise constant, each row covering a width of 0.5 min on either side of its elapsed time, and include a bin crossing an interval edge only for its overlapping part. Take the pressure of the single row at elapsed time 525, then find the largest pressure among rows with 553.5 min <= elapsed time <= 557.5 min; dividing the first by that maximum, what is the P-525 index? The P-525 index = 0.84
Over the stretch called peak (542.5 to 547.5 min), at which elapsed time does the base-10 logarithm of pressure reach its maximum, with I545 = 545 min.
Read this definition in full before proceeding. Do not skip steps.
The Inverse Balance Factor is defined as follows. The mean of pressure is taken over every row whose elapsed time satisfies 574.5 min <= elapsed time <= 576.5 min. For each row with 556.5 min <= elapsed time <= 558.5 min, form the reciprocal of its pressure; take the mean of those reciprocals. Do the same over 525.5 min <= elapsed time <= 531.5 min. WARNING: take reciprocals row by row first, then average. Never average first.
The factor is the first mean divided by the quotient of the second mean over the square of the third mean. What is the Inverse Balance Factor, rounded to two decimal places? 1.37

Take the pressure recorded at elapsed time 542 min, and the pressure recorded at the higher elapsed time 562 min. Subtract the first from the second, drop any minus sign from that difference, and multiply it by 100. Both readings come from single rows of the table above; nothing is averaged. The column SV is 155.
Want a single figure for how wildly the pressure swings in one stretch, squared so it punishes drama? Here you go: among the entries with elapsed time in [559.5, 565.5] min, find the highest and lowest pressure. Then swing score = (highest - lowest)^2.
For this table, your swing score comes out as 0.78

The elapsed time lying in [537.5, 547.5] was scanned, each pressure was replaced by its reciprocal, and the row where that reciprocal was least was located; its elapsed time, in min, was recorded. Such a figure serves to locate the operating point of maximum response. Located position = 538 min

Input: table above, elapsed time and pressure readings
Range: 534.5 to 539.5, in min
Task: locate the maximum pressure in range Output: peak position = 537 min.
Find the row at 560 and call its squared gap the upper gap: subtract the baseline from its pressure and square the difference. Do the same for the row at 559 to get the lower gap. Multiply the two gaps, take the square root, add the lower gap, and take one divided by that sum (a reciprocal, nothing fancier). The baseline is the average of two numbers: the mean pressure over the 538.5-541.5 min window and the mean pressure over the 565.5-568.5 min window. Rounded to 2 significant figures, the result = 2.4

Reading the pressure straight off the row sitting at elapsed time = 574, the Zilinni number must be 5.799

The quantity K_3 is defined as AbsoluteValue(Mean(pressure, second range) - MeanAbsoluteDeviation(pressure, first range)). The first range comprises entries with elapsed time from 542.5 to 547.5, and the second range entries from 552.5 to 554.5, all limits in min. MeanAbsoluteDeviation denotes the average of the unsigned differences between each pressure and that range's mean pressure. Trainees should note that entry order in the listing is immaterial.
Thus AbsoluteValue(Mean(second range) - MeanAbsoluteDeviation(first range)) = 5.1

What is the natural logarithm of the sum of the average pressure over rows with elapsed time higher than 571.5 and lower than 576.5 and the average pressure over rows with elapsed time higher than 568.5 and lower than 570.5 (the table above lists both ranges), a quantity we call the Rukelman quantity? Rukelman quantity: 2.479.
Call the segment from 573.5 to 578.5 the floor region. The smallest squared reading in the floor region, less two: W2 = 30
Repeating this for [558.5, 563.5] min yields 32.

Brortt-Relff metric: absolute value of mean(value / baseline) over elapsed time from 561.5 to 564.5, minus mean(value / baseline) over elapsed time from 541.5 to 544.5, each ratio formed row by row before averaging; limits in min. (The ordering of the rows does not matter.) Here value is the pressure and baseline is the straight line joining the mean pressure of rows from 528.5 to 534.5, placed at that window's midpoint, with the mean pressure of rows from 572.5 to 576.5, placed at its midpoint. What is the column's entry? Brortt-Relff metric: 0.23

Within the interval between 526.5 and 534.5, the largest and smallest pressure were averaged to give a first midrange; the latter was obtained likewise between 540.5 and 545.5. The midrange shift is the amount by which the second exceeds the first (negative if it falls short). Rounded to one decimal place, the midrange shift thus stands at -0.6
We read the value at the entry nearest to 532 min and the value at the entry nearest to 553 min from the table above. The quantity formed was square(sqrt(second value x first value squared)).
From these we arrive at 148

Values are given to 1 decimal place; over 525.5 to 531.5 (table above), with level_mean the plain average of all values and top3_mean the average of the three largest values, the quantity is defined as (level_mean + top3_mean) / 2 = 5.1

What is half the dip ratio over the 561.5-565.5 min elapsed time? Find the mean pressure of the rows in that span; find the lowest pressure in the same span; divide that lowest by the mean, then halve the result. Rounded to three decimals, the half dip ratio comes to 0.478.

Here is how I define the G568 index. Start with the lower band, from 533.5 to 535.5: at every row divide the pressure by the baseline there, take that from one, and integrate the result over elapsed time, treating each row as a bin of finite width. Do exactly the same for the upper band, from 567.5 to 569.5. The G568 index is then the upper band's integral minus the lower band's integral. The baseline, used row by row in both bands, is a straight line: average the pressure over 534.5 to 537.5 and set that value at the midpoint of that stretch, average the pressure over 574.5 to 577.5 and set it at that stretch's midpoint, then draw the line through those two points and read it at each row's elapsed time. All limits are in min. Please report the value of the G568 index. -0.13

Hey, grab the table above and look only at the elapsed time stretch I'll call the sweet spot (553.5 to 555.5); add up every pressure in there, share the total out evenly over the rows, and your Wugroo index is 5.2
